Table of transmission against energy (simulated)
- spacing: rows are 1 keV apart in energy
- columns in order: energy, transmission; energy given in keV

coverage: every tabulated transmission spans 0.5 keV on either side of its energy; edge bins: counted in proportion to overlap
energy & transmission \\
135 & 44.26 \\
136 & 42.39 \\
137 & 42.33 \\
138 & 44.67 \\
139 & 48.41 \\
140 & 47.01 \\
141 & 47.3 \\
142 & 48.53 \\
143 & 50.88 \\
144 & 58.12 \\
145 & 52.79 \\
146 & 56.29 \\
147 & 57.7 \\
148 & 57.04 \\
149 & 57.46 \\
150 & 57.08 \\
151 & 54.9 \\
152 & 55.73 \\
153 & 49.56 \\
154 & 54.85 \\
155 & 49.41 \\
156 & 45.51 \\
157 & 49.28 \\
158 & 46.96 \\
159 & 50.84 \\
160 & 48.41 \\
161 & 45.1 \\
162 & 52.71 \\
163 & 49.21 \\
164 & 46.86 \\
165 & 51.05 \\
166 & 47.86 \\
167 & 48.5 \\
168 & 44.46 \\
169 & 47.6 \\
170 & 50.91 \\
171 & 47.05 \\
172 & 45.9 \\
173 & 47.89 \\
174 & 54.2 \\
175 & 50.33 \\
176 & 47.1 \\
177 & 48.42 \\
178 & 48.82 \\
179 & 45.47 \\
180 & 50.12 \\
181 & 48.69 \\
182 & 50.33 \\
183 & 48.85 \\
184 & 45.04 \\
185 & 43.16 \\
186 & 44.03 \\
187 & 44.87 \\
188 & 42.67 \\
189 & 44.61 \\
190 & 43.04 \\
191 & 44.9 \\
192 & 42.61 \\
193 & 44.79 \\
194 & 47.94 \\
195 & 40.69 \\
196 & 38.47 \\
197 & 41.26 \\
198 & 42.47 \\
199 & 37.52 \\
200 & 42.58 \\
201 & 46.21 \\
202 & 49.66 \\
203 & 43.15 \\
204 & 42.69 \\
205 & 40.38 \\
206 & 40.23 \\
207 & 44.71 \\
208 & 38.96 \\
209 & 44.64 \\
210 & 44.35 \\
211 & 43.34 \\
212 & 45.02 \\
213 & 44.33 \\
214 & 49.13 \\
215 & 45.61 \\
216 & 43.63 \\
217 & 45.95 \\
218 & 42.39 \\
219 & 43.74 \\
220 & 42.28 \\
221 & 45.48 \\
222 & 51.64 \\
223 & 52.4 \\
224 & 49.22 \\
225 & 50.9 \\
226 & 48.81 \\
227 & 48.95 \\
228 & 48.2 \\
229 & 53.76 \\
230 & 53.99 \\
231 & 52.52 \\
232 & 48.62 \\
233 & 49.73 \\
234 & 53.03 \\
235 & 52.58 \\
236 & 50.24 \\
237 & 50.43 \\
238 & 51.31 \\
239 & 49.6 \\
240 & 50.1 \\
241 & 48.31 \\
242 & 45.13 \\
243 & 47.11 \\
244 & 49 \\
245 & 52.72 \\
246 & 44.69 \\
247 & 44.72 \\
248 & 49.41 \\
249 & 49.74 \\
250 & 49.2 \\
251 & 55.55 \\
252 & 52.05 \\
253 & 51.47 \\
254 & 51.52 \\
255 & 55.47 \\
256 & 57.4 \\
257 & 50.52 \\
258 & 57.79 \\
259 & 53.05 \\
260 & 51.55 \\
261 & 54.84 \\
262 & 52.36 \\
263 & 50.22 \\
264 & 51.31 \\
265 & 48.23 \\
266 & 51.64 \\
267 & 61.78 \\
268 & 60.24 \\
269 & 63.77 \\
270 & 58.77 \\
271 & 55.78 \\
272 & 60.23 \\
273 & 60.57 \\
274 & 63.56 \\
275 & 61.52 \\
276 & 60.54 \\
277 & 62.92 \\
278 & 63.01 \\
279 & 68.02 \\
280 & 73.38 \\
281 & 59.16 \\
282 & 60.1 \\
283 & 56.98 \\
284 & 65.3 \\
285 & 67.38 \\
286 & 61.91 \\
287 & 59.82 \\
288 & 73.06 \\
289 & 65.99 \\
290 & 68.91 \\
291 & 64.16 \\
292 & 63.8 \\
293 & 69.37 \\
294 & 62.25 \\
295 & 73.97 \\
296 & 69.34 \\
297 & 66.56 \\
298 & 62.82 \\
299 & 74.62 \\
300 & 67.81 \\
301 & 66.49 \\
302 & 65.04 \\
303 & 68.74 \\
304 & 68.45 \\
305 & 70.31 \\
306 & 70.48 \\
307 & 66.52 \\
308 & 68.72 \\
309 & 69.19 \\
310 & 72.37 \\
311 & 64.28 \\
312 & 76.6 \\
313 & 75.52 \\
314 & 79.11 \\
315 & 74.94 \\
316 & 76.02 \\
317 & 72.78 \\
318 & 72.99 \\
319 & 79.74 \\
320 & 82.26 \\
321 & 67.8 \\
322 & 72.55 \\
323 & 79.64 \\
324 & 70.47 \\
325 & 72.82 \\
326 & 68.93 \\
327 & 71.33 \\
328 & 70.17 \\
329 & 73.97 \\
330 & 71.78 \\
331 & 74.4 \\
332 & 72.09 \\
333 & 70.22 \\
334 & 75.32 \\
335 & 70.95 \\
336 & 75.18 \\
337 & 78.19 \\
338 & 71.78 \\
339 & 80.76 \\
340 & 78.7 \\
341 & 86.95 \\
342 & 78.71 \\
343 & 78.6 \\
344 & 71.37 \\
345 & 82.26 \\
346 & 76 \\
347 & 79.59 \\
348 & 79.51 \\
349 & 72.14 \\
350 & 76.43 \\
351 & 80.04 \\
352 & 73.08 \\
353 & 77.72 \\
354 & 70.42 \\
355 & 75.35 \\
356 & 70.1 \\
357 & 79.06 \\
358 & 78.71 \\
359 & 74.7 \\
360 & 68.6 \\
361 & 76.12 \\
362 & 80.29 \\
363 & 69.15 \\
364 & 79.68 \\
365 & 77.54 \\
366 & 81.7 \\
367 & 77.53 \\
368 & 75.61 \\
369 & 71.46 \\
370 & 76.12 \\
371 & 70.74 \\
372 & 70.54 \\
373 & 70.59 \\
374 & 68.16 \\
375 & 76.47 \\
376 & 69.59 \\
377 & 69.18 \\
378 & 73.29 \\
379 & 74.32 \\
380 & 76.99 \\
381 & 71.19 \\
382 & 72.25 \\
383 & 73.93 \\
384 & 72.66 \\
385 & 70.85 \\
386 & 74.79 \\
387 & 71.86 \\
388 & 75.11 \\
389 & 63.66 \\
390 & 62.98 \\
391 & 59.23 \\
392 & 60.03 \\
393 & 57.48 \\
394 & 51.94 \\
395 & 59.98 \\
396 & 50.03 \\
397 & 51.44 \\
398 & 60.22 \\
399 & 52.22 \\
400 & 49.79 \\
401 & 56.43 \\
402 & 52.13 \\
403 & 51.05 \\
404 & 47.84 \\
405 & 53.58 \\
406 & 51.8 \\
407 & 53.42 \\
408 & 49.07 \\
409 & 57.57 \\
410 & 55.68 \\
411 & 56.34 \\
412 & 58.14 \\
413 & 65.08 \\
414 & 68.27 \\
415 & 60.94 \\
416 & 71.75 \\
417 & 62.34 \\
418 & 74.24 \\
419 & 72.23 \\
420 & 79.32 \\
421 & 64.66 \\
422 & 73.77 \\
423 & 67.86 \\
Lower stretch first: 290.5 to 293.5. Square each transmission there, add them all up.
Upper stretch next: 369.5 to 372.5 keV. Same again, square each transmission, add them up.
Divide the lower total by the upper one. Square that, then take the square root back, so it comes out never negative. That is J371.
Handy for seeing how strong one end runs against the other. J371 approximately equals 0.82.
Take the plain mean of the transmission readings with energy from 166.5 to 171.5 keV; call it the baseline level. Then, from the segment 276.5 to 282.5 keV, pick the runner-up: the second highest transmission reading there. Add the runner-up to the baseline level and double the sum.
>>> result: 231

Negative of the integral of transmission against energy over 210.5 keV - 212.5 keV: -88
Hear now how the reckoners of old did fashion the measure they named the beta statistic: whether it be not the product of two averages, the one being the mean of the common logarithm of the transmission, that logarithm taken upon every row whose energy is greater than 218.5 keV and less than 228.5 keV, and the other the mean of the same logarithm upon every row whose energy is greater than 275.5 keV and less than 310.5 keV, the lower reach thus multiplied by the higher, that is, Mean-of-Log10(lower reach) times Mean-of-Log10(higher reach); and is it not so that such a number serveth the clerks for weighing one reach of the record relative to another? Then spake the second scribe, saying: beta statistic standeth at 3.06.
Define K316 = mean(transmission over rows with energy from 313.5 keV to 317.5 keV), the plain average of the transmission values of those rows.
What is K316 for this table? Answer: 76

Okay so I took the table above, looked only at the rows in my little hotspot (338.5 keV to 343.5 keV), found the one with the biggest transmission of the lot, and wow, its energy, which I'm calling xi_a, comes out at 341 keV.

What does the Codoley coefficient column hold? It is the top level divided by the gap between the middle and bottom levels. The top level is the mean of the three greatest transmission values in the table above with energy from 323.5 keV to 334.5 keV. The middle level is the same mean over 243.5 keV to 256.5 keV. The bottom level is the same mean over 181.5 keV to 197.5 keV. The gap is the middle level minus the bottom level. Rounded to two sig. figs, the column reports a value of 11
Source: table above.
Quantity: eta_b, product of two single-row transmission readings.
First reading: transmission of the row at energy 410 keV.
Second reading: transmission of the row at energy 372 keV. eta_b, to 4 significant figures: 3928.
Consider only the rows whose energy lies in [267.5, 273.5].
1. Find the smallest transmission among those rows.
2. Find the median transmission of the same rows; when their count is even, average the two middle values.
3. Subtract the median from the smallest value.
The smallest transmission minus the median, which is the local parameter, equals -4.5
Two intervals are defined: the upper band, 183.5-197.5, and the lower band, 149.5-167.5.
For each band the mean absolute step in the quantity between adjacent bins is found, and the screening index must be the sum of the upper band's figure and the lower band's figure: 6.0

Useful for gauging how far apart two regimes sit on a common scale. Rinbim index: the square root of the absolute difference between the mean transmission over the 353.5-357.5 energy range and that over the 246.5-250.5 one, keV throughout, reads 5.05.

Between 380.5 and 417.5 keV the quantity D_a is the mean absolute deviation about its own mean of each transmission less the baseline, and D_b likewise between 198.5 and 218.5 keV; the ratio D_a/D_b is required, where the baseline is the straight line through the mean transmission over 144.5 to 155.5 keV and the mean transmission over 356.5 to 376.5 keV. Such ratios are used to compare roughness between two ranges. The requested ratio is 3.6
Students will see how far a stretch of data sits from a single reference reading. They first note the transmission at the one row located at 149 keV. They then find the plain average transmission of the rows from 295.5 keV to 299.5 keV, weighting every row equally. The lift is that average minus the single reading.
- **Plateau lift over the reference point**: 10.9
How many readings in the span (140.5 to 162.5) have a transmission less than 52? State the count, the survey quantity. 11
